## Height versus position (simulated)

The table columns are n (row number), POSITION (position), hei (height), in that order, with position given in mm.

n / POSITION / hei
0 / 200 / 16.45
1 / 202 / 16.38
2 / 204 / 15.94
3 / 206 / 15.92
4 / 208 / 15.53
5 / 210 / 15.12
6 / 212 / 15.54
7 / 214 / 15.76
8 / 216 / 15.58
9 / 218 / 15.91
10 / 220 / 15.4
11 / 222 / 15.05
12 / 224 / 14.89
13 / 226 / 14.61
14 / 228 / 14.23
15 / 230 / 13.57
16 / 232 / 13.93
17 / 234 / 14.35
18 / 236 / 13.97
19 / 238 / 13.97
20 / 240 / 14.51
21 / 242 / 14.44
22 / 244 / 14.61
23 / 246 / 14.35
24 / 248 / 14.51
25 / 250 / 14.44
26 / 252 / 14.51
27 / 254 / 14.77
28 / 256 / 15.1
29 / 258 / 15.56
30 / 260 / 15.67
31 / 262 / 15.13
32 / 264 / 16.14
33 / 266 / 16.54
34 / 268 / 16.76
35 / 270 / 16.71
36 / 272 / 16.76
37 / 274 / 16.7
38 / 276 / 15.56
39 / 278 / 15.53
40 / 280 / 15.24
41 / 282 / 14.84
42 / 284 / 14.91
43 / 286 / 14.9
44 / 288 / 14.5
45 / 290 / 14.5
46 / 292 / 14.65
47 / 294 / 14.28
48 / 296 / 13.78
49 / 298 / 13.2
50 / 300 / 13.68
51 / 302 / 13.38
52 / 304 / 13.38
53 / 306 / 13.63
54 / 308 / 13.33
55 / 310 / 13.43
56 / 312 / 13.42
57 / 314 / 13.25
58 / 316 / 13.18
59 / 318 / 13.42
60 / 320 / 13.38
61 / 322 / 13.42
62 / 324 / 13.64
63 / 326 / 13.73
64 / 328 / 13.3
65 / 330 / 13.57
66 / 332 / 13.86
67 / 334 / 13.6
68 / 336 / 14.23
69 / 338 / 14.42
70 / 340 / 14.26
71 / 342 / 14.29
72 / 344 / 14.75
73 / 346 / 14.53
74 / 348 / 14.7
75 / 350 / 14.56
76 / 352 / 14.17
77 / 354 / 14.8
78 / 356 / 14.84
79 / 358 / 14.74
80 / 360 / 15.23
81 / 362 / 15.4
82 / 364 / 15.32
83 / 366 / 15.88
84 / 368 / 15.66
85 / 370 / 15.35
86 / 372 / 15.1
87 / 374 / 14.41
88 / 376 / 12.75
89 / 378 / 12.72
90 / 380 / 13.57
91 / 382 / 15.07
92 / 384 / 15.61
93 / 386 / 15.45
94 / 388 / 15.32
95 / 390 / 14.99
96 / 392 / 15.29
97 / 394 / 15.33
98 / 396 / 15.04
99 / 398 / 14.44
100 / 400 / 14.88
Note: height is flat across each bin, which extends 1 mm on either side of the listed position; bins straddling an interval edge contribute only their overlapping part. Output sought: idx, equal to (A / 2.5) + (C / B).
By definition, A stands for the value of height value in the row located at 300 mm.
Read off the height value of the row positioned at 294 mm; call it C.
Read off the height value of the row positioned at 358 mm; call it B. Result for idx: 6.44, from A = 13.68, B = 14.74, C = 14.28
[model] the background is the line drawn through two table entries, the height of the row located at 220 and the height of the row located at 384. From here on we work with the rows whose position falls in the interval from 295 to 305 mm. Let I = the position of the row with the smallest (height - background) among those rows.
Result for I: 298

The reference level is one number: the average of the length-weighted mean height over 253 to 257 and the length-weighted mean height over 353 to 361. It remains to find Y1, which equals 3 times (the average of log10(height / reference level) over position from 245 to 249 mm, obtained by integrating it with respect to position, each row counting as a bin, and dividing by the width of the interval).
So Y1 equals -0.04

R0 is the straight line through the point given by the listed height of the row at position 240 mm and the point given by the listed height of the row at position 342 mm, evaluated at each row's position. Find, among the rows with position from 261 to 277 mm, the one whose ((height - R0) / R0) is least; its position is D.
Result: 262 mm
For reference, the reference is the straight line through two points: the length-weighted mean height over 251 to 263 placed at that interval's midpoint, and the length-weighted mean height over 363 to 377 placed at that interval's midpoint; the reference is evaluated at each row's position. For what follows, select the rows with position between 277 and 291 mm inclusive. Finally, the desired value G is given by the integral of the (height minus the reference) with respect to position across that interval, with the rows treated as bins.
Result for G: -2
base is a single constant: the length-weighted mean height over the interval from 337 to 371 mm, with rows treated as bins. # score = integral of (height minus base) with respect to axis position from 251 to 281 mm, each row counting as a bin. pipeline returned 27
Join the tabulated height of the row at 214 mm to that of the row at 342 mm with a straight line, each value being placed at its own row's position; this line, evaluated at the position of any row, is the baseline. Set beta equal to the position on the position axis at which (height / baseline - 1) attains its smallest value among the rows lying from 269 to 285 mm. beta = 282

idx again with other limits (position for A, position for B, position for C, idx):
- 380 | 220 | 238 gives 6.34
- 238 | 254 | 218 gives 6.67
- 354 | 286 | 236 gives 6.86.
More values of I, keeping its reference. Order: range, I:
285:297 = 296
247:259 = 250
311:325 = 316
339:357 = 352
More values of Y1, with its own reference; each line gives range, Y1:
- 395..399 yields -0.02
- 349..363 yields -0.01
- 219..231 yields -0.03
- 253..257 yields 0.00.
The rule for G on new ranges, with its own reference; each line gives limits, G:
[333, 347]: -10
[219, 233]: -9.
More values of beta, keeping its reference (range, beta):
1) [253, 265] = 254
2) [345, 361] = 352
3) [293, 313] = 298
